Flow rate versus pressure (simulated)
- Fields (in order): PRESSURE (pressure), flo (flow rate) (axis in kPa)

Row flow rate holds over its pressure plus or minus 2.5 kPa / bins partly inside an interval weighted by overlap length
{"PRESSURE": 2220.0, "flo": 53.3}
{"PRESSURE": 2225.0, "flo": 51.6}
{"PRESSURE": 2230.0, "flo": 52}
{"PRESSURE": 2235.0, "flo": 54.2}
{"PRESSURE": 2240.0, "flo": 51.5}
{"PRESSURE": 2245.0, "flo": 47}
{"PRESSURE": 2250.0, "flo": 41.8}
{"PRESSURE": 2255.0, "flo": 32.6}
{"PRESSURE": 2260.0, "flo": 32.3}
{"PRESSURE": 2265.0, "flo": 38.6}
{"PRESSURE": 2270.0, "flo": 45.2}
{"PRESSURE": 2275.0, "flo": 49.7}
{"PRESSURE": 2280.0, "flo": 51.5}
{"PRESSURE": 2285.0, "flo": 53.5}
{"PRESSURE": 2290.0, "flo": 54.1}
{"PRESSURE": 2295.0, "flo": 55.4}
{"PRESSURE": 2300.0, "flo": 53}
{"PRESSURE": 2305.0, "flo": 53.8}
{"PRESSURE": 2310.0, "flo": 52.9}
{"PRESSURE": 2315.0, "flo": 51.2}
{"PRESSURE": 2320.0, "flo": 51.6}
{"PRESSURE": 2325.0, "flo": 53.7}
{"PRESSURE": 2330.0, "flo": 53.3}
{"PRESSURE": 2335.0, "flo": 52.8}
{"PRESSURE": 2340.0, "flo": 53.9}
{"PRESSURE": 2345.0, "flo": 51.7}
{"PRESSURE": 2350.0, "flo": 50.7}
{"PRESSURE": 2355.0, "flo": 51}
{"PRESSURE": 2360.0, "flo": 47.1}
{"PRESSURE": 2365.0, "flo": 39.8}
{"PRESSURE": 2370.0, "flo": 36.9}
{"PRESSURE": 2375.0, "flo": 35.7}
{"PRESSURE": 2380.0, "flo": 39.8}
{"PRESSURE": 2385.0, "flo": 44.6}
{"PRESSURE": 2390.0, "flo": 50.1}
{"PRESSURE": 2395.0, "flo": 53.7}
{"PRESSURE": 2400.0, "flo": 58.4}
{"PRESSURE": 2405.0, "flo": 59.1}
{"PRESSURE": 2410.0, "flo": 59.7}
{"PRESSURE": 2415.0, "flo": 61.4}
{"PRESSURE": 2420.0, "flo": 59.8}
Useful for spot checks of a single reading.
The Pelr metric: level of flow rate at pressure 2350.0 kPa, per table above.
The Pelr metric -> 50.7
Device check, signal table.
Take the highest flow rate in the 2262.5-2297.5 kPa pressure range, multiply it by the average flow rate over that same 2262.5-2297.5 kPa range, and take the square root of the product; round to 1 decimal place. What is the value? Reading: 52.5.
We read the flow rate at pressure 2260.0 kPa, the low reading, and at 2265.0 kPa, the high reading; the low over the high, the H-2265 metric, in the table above 0.84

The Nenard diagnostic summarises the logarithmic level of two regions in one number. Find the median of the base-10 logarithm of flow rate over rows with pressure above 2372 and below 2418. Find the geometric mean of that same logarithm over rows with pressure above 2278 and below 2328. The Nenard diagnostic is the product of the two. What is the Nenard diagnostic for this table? 2.98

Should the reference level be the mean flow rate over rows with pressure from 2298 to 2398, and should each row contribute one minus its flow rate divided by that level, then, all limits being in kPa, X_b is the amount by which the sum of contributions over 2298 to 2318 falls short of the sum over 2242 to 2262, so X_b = 1.2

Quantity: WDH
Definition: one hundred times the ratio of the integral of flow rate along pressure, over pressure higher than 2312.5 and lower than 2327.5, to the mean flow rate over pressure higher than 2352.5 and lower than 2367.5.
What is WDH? 1702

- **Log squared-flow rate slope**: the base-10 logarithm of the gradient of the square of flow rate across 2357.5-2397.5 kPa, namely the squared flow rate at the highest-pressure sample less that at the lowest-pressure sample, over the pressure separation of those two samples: 1.28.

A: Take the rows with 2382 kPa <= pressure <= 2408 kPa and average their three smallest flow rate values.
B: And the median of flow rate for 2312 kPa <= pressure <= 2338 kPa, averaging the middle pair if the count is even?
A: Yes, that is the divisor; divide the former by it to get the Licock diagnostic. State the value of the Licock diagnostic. 0.9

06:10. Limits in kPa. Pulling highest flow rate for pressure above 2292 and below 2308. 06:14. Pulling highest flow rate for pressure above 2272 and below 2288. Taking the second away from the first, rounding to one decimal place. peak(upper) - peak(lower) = 1.9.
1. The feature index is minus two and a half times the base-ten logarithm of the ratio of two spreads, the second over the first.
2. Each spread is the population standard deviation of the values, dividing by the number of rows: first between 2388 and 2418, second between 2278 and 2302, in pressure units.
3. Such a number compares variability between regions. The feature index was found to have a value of 1.2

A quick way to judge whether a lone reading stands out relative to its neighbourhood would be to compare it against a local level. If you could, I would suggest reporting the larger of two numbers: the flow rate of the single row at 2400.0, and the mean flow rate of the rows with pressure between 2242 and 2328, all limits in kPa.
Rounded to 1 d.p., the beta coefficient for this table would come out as 58.4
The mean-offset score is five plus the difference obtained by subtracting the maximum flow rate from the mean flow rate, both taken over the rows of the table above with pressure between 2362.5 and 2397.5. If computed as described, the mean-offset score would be -6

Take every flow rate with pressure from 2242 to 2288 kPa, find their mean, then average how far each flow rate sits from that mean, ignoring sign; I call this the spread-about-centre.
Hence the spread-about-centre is 6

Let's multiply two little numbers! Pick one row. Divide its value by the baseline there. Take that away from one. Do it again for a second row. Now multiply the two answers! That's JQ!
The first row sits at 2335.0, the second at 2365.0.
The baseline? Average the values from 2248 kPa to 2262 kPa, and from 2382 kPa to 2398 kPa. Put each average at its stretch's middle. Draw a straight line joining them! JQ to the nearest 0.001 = -0.031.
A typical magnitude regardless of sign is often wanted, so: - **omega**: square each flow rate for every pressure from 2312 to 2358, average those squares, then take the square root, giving 52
